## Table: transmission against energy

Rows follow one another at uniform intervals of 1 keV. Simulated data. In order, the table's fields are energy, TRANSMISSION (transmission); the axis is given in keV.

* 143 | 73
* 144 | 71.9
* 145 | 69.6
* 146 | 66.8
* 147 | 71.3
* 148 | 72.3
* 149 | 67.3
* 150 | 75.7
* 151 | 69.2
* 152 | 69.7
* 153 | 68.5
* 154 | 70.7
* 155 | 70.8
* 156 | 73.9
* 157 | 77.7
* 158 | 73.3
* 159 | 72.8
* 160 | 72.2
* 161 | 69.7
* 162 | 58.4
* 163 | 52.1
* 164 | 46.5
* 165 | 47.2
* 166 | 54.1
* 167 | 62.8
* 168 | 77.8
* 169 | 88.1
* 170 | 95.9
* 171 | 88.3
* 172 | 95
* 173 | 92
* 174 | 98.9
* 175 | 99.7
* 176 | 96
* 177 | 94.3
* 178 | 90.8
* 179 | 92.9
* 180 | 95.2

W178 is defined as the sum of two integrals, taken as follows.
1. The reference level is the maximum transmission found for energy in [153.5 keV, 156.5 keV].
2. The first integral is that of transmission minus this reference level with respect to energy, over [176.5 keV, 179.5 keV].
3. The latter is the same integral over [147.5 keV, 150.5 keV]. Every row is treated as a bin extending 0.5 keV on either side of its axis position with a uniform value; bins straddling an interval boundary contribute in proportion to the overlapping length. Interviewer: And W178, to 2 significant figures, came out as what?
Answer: 50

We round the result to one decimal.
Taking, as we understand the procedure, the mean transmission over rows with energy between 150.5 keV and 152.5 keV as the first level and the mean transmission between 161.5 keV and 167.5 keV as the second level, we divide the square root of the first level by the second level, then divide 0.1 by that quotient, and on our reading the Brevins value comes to 0.6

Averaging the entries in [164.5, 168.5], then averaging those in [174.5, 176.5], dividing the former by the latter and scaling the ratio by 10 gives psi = 6.2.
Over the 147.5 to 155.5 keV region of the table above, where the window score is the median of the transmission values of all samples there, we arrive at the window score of 70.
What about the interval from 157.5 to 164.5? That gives 70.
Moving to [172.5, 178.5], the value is 95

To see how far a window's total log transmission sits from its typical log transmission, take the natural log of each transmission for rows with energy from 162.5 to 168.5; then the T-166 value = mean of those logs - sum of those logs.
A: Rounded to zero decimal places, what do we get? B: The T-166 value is -20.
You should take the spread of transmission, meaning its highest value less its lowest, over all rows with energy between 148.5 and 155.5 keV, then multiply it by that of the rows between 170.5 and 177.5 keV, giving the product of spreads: 96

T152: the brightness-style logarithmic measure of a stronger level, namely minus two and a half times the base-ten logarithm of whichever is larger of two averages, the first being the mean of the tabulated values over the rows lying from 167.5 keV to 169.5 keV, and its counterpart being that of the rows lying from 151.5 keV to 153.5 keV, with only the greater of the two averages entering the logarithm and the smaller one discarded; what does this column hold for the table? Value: -4.80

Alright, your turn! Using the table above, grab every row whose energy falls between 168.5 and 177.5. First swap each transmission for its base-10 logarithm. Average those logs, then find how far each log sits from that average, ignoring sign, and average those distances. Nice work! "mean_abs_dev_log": 0.015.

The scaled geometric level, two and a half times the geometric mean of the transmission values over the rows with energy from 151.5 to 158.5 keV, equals 180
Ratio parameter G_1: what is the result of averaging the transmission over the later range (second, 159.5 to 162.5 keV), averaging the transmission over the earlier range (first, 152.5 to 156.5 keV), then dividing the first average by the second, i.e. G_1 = 1.06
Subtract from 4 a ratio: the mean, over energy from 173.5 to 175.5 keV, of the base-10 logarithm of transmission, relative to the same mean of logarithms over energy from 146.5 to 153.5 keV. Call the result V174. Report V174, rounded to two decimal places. 2.92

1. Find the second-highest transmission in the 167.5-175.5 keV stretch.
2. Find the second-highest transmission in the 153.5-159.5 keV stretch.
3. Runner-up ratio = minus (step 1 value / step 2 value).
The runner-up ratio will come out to -1.34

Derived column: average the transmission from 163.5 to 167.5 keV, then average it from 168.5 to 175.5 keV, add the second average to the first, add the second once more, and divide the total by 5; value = 48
